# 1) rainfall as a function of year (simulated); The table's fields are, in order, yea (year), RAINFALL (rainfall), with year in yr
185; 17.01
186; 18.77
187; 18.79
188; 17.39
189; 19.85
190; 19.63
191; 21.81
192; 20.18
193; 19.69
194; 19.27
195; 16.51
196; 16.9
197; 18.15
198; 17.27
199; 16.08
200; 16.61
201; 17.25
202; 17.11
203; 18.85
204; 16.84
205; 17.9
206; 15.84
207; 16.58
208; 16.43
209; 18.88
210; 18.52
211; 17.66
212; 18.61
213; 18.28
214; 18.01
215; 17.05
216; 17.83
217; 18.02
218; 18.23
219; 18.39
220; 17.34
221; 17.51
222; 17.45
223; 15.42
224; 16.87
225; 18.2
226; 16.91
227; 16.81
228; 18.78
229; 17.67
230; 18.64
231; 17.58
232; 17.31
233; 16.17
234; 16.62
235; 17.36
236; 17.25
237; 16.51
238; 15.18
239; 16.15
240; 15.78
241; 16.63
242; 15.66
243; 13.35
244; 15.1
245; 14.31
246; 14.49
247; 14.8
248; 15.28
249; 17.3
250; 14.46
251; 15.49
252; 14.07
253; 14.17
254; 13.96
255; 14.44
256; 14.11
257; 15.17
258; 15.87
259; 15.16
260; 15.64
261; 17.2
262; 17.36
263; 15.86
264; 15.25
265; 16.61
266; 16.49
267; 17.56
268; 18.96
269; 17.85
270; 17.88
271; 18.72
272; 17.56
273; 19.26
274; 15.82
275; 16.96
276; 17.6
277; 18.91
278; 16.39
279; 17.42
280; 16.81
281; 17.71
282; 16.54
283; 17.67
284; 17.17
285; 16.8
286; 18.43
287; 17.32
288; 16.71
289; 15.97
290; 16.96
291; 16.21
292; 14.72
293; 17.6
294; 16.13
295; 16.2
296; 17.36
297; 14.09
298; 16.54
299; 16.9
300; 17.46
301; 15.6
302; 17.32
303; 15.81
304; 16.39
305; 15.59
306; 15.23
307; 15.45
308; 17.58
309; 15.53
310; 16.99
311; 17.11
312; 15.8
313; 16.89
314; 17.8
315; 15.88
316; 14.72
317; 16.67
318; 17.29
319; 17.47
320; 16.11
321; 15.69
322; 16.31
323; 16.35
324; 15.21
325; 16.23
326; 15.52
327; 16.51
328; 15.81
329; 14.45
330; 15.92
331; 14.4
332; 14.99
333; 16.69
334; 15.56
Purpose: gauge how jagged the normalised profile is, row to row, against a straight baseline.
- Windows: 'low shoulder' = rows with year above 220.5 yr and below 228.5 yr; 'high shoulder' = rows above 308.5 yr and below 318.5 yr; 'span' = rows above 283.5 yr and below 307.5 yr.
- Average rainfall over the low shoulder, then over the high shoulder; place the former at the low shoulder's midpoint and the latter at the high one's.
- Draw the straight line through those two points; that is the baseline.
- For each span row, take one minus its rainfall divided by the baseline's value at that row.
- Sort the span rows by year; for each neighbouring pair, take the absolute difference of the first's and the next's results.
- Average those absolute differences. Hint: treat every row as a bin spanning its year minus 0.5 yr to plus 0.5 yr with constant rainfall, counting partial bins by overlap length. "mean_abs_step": 0.070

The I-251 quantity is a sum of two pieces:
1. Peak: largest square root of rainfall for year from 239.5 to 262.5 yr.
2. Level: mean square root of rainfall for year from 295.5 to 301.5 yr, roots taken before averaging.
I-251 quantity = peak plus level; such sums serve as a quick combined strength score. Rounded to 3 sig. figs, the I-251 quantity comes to 8.20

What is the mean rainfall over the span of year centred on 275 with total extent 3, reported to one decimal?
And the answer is 16.8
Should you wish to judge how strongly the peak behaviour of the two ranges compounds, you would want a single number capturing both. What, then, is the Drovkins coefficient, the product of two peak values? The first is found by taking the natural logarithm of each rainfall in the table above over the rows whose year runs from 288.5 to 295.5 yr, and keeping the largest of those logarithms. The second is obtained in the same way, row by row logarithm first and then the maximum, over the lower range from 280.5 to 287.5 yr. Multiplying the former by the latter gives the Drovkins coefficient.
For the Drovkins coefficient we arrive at 8.36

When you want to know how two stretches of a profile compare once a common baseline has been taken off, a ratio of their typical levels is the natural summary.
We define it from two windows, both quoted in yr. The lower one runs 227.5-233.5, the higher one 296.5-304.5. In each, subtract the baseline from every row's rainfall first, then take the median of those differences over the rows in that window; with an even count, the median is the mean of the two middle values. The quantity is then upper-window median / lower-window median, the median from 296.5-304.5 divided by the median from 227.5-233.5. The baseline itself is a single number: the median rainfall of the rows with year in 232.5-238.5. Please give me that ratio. -0.1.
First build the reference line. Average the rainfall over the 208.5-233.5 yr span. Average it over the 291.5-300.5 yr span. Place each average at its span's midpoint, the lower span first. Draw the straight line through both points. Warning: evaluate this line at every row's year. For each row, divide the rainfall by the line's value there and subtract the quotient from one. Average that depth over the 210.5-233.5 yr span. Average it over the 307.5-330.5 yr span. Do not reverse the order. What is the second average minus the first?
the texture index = -0.02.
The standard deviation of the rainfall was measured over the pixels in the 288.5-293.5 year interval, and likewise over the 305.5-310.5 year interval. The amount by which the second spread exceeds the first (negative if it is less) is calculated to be -0.03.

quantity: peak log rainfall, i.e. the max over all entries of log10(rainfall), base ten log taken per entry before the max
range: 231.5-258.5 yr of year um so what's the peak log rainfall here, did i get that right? 1.24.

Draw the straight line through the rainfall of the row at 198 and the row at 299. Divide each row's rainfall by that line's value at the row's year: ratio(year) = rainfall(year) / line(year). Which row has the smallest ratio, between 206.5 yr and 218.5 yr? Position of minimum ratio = 208 yr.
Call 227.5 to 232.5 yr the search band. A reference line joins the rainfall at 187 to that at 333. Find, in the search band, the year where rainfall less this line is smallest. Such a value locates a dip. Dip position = 232 yr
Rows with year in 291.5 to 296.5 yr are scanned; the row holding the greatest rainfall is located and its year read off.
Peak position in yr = 293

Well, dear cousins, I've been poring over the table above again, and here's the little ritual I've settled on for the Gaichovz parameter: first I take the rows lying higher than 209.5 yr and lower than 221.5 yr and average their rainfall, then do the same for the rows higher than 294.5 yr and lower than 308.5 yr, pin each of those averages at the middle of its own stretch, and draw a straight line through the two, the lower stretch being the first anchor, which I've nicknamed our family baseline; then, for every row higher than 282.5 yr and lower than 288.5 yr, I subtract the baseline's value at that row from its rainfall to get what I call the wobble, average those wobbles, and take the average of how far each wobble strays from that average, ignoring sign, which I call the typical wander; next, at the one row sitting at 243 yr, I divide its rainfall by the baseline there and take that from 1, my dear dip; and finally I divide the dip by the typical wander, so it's 0.51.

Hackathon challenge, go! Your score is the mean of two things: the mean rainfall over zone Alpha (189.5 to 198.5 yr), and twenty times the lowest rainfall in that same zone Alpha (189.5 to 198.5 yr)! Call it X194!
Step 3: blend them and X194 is 175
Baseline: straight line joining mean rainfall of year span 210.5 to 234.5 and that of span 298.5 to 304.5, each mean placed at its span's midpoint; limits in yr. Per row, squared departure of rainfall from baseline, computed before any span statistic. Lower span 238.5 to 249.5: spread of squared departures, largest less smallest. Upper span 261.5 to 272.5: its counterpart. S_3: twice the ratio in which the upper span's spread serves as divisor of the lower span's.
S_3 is 8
